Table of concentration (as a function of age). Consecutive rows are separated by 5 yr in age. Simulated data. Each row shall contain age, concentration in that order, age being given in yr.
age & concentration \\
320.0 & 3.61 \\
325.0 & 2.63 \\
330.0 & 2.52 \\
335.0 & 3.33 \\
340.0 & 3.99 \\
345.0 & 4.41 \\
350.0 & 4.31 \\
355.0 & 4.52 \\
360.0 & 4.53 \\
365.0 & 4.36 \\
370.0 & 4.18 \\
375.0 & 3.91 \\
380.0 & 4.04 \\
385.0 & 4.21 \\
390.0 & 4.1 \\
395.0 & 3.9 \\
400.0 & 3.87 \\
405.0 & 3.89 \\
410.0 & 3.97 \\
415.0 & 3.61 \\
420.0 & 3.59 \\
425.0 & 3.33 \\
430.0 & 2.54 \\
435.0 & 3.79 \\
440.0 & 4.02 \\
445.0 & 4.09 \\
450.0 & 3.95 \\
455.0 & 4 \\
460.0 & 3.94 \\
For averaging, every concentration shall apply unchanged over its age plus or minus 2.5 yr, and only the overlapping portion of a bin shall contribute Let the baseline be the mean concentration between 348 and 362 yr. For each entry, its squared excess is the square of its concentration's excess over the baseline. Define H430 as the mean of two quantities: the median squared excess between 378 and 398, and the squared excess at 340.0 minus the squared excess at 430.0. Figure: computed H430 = -1.65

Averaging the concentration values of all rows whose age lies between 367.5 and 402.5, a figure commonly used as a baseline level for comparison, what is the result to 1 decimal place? 4.0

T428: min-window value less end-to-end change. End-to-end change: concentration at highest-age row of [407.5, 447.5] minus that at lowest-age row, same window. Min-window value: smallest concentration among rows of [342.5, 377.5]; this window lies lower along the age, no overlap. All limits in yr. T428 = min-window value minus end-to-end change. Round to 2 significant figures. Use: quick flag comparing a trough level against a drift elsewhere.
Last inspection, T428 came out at 3.8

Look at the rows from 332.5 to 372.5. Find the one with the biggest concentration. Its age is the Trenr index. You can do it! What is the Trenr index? 360.0 yr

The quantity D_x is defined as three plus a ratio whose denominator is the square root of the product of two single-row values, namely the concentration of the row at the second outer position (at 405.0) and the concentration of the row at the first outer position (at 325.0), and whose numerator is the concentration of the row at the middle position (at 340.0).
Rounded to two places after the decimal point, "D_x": 4.25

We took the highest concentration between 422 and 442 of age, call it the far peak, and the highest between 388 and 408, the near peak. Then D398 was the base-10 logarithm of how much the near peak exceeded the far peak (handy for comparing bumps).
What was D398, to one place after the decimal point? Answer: -1.1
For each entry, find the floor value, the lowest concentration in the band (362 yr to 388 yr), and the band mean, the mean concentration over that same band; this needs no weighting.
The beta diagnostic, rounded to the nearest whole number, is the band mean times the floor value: 16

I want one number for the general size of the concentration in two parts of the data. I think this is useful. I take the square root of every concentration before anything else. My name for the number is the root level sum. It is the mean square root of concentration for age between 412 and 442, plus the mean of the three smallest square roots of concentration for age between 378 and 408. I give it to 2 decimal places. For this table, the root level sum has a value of 3.83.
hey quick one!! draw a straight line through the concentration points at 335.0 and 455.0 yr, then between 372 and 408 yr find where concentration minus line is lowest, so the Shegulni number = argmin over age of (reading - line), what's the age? 405.0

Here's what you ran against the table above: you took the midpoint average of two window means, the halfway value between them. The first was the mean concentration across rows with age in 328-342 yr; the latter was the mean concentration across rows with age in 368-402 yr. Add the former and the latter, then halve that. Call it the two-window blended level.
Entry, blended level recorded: 3.7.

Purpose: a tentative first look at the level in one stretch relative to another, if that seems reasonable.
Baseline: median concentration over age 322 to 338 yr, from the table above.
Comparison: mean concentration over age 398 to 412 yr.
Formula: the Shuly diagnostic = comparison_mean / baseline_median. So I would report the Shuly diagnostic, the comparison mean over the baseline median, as 1.5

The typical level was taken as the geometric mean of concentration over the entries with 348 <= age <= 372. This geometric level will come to 4.38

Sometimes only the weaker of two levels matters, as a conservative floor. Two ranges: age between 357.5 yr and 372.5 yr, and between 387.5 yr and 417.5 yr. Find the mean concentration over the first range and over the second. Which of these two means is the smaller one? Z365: 3.89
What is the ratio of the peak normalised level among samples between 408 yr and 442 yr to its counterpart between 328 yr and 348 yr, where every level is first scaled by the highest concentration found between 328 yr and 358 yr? 0.912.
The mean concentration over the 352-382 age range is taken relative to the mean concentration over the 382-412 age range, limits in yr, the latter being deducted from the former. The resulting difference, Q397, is 0.27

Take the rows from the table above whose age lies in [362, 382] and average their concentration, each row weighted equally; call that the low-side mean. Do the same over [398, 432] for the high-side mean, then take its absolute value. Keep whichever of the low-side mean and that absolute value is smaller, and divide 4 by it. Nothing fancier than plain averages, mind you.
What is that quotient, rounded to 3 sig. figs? 1.13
